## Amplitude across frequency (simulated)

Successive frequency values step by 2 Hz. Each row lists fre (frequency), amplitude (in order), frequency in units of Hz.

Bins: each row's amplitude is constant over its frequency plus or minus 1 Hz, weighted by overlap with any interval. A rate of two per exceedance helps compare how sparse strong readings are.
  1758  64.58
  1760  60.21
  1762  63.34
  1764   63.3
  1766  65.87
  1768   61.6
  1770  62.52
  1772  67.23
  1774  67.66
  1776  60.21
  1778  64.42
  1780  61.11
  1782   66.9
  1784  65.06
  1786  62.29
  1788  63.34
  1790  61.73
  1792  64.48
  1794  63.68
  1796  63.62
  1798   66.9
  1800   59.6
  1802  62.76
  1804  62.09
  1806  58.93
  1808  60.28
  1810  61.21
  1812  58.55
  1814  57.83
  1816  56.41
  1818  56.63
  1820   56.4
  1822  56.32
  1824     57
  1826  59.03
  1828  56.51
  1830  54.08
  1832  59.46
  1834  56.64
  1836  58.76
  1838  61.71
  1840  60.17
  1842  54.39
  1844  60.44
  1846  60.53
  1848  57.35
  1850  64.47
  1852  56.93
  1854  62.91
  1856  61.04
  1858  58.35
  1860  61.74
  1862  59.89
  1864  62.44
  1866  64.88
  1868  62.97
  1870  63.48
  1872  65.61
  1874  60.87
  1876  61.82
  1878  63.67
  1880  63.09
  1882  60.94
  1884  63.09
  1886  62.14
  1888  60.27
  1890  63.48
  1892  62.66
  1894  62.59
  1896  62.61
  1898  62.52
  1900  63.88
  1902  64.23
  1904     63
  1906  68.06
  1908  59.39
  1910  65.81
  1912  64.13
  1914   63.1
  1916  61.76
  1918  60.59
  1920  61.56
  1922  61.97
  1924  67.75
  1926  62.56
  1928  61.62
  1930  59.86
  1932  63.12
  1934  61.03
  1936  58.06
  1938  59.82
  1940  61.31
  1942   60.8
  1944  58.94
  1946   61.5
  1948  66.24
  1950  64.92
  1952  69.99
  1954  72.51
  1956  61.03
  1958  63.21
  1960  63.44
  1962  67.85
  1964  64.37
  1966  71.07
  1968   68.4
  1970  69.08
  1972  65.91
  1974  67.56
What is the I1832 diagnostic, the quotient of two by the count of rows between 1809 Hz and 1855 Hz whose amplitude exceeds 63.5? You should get 2.00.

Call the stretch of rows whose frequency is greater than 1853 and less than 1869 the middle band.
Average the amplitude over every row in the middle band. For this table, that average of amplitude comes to 61.8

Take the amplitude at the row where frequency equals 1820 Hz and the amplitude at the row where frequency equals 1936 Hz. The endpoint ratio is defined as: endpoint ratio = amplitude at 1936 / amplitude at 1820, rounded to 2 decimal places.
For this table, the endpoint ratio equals 1.03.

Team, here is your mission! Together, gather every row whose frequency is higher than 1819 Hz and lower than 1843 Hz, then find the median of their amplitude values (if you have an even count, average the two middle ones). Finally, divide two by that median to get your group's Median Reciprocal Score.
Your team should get 0.0352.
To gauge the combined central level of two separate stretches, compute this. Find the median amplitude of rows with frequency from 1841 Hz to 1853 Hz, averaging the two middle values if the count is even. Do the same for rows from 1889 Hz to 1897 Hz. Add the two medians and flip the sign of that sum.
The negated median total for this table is -121.5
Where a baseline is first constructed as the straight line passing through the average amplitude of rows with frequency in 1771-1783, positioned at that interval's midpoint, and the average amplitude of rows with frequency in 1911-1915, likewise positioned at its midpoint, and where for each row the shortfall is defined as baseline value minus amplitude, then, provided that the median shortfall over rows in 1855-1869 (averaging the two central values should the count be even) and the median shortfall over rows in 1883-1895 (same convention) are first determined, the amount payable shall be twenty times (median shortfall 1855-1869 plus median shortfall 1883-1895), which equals 68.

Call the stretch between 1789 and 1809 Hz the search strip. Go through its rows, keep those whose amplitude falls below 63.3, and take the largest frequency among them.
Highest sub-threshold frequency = 1808 Hz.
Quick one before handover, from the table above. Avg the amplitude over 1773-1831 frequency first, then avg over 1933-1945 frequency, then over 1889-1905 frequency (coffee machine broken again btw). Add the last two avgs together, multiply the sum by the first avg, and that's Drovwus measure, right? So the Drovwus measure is 7493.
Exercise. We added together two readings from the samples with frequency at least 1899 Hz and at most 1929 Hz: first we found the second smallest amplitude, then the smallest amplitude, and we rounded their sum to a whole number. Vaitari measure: 120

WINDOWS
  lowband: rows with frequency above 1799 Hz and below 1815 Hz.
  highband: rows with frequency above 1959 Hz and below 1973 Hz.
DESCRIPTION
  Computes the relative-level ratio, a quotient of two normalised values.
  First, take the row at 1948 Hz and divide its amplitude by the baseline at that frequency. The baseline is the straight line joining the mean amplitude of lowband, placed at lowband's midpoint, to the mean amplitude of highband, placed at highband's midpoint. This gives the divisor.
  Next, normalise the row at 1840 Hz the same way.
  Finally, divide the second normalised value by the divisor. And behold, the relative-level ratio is 0.98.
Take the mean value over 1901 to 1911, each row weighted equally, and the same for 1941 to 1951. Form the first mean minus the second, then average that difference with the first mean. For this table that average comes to 32.9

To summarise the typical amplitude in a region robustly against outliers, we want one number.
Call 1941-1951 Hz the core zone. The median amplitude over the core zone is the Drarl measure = 61.5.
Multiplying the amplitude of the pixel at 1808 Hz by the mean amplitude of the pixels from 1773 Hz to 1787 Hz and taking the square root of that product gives 62.1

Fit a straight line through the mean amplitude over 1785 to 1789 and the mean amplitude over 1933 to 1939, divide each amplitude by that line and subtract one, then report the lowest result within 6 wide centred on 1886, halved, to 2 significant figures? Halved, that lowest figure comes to -0.0032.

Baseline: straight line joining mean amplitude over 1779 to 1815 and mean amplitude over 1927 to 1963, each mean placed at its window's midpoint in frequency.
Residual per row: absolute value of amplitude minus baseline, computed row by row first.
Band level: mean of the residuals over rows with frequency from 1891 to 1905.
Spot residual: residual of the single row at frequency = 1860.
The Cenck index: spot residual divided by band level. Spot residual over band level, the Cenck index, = 1.8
